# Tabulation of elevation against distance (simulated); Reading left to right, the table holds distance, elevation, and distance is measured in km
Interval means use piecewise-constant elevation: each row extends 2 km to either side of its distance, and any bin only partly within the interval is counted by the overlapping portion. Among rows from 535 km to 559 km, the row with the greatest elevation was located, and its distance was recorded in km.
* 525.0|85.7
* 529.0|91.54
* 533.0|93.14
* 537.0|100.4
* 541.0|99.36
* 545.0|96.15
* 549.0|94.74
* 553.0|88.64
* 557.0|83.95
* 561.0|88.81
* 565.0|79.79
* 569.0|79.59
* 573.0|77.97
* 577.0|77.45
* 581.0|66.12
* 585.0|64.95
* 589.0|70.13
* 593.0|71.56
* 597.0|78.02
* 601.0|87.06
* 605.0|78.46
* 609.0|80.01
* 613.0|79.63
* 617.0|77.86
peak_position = 537.0 km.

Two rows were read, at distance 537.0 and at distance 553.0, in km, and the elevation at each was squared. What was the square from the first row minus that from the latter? 2223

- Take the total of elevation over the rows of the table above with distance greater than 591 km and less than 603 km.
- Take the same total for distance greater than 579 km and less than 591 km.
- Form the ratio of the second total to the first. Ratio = 0.85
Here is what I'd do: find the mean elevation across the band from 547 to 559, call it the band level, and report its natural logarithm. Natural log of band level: 4.49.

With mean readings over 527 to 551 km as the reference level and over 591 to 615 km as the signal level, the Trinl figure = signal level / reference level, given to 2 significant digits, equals 0.83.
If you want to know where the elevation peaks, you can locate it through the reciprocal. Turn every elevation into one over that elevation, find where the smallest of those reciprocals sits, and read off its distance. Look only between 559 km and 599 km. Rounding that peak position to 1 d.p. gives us 561.0 km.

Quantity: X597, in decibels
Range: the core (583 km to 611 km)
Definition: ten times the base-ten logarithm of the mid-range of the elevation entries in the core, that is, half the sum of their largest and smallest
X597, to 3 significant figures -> 18.8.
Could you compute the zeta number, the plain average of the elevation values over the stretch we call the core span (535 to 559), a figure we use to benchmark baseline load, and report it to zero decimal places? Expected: 94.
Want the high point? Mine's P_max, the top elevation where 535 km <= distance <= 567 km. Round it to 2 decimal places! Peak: 100.40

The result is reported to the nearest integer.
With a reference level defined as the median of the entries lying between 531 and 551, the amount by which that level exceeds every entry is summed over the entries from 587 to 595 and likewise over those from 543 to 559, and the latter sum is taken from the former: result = 29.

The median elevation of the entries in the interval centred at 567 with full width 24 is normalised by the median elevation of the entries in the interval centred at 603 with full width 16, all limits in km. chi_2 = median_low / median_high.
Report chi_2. 1.01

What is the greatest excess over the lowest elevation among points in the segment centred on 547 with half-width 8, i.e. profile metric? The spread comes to 11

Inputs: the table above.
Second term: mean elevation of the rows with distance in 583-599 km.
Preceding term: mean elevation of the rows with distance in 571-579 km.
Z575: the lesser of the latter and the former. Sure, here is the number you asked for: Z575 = 71.2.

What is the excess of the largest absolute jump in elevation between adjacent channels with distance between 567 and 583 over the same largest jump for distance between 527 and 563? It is 4.1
